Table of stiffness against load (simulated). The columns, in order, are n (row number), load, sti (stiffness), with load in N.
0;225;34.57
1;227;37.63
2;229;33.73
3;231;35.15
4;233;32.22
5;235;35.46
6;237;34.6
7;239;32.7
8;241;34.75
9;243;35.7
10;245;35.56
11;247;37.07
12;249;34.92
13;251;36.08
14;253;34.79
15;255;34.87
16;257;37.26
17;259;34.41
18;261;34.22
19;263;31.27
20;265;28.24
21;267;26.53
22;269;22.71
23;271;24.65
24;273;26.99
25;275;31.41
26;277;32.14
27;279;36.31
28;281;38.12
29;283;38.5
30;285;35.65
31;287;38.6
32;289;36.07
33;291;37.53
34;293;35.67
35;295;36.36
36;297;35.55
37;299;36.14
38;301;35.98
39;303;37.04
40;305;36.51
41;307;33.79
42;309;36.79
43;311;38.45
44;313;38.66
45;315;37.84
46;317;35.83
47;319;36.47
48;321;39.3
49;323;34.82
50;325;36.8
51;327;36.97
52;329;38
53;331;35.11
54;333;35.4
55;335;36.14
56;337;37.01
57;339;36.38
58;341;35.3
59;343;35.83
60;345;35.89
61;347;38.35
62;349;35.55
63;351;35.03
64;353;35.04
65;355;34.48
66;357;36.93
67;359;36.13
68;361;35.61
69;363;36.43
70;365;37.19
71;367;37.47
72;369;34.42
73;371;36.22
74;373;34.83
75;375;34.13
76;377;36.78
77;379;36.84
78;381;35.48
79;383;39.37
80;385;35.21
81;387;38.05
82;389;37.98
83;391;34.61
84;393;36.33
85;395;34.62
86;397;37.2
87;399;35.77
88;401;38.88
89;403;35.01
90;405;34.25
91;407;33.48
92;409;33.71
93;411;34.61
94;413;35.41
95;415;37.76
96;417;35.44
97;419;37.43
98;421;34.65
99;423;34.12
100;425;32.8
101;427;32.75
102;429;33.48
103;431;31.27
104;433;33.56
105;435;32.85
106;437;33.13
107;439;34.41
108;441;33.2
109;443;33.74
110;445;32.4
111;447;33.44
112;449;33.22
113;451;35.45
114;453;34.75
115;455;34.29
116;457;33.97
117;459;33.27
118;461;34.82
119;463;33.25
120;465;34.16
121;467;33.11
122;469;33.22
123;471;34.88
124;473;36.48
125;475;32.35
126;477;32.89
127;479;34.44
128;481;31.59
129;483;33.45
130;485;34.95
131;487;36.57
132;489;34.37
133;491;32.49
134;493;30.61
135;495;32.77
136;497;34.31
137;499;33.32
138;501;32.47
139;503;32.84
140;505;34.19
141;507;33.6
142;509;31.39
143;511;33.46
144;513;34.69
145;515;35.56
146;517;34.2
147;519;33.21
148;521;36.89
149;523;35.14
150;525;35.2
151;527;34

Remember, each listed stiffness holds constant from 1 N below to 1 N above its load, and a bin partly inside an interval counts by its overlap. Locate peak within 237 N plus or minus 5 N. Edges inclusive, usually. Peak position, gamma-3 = 235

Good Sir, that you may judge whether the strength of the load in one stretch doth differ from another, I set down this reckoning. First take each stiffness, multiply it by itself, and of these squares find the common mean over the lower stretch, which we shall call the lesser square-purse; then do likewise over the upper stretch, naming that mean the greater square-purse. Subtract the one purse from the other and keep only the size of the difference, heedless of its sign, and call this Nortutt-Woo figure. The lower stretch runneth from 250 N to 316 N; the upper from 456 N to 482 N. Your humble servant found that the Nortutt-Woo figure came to 61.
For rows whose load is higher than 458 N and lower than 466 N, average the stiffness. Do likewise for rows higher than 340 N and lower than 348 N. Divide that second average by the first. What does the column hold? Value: 1.07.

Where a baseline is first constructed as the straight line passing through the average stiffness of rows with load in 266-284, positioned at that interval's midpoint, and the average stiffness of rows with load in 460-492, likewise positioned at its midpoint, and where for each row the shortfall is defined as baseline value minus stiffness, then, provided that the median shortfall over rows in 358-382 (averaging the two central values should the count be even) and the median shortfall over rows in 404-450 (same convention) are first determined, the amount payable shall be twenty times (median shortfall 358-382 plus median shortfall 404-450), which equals -85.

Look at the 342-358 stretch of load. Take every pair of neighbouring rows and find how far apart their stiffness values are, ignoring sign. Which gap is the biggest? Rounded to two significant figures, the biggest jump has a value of 2.8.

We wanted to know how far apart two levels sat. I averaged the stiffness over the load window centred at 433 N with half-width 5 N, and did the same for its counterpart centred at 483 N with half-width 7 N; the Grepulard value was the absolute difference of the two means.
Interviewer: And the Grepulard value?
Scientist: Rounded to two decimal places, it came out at 1.18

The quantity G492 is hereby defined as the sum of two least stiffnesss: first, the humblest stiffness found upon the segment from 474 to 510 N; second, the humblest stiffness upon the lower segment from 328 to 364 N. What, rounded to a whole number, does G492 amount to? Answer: 65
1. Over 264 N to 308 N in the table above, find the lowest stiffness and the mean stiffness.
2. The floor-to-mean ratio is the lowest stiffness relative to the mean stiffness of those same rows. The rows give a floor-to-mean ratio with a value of 0.675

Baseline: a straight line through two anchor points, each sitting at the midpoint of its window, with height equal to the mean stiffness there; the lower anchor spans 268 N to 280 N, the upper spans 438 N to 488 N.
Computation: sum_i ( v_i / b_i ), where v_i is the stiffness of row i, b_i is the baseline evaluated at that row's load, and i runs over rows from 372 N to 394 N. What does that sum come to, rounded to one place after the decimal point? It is 12.5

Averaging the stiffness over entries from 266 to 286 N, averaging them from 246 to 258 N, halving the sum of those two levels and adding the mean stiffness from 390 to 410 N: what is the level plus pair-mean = 69.0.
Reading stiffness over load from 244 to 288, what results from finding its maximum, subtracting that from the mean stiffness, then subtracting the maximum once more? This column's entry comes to -44.0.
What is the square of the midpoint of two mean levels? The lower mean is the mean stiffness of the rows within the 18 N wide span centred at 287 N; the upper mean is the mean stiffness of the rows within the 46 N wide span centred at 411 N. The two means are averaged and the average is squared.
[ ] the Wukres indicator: 1295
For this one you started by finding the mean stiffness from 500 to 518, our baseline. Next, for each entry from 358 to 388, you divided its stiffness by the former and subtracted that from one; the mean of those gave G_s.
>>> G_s -0.080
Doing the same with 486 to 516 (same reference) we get 0.003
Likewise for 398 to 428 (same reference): -0.044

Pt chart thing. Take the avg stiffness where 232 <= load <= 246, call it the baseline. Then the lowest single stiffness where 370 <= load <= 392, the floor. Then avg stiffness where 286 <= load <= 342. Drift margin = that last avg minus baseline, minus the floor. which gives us -32.0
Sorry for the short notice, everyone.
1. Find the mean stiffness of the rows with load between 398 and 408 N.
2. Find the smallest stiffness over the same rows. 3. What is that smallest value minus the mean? -2.0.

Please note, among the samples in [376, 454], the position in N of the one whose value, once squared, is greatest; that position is 383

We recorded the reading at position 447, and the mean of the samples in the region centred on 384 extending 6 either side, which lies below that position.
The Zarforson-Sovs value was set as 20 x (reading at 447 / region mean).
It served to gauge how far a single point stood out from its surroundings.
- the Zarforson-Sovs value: 18.0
